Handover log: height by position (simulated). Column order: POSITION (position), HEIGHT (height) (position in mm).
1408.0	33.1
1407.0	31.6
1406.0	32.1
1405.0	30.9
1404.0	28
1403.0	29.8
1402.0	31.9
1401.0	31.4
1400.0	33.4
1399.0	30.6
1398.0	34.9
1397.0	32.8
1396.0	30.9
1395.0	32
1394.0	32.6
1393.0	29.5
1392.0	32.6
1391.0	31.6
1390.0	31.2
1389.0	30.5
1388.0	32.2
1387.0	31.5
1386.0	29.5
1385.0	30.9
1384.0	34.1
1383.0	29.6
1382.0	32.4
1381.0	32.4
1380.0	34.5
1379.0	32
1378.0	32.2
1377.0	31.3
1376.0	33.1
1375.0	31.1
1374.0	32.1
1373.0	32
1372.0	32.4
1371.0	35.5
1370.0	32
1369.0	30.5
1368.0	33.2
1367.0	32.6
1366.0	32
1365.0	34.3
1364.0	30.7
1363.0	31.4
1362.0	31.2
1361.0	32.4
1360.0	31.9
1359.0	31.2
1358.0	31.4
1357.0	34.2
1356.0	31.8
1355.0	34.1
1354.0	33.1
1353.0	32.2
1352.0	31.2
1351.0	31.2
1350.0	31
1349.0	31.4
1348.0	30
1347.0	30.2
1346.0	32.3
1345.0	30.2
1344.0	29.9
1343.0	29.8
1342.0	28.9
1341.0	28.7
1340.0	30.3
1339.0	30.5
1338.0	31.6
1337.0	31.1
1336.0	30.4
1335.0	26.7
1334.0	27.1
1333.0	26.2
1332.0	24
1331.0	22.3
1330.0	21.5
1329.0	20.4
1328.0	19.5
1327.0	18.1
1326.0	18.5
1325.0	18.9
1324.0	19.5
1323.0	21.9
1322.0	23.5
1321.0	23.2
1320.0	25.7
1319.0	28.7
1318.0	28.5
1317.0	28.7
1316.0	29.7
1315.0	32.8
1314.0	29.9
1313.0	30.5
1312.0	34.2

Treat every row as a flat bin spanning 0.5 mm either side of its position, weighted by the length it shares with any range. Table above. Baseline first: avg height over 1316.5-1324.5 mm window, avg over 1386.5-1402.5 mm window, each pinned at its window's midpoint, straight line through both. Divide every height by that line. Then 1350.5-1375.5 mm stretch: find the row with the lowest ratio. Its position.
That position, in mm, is 1369.0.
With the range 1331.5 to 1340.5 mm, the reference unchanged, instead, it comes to 1332.0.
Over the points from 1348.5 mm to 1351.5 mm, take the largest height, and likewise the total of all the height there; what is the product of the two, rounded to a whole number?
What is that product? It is 2939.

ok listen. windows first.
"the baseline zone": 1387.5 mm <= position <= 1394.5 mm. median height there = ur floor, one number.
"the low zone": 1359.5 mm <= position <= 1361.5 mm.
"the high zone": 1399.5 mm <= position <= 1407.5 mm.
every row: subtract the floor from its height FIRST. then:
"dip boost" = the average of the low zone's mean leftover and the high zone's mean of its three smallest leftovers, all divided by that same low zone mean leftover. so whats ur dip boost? -1.3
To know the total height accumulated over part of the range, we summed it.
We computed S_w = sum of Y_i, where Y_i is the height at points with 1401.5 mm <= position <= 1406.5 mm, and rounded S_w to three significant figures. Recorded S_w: 153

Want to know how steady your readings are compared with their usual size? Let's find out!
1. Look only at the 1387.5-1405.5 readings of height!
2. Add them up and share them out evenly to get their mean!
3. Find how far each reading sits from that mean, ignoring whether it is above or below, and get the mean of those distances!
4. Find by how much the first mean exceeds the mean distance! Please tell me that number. 30.3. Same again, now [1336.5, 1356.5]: 29.9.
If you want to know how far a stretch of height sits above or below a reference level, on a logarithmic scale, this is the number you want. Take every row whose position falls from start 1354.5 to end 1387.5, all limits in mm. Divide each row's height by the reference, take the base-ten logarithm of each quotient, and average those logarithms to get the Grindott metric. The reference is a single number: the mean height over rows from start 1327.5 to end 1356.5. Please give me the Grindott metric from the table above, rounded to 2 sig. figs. 0.046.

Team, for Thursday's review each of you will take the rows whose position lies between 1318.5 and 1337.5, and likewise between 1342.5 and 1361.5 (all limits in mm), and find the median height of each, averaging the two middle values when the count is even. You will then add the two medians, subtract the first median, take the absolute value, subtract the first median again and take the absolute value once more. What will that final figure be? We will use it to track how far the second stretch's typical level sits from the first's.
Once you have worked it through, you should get 8.2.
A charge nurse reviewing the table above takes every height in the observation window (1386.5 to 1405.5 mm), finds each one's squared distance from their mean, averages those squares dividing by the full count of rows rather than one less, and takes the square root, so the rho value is 1.5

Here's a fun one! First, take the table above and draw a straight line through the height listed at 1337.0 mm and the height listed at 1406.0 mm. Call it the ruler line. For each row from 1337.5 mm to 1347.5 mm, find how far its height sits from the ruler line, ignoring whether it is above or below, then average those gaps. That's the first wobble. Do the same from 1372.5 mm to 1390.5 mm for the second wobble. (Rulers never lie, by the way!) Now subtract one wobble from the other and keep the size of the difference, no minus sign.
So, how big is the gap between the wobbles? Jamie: 0.22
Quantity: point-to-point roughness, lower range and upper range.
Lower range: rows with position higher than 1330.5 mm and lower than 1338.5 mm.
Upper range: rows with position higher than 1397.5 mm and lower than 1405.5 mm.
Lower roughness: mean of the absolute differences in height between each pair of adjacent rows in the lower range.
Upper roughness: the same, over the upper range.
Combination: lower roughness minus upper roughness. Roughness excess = -0.9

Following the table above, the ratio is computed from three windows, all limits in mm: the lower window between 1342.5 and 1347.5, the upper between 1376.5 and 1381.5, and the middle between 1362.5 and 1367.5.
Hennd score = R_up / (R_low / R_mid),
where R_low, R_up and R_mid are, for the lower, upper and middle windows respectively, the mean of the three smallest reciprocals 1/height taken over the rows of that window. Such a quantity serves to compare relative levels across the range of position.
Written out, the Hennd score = 0.028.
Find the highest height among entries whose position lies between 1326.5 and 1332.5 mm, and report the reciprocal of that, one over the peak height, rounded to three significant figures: 0.0417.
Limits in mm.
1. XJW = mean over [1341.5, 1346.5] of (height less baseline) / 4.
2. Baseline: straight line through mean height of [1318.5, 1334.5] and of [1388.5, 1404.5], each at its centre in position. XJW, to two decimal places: 1.38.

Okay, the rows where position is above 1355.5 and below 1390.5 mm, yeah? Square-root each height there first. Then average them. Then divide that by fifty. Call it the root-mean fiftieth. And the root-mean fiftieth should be 0.113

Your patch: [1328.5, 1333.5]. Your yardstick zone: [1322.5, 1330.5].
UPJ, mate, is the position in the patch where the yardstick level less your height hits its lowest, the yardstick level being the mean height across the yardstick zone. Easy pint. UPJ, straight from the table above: 1333.0 mm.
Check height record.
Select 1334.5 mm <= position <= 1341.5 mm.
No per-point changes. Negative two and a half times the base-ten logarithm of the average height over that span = -3.69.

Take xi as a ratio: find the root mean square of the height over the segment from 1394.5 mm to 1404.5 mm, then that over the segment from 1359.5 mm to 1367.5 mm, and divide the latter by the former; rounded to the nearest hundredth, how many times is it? 1.01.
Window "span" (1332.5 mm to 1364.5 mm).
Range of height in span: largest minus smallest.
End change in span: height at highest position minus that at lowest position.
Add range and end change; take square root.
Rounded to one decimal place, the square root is 3.5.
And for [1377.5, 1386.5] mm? 1.5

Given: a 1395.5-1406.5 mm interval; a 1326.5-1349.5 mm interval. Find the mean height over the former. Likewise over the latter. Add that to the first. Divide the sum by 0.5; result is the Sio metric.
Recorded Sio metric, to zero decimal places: 118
